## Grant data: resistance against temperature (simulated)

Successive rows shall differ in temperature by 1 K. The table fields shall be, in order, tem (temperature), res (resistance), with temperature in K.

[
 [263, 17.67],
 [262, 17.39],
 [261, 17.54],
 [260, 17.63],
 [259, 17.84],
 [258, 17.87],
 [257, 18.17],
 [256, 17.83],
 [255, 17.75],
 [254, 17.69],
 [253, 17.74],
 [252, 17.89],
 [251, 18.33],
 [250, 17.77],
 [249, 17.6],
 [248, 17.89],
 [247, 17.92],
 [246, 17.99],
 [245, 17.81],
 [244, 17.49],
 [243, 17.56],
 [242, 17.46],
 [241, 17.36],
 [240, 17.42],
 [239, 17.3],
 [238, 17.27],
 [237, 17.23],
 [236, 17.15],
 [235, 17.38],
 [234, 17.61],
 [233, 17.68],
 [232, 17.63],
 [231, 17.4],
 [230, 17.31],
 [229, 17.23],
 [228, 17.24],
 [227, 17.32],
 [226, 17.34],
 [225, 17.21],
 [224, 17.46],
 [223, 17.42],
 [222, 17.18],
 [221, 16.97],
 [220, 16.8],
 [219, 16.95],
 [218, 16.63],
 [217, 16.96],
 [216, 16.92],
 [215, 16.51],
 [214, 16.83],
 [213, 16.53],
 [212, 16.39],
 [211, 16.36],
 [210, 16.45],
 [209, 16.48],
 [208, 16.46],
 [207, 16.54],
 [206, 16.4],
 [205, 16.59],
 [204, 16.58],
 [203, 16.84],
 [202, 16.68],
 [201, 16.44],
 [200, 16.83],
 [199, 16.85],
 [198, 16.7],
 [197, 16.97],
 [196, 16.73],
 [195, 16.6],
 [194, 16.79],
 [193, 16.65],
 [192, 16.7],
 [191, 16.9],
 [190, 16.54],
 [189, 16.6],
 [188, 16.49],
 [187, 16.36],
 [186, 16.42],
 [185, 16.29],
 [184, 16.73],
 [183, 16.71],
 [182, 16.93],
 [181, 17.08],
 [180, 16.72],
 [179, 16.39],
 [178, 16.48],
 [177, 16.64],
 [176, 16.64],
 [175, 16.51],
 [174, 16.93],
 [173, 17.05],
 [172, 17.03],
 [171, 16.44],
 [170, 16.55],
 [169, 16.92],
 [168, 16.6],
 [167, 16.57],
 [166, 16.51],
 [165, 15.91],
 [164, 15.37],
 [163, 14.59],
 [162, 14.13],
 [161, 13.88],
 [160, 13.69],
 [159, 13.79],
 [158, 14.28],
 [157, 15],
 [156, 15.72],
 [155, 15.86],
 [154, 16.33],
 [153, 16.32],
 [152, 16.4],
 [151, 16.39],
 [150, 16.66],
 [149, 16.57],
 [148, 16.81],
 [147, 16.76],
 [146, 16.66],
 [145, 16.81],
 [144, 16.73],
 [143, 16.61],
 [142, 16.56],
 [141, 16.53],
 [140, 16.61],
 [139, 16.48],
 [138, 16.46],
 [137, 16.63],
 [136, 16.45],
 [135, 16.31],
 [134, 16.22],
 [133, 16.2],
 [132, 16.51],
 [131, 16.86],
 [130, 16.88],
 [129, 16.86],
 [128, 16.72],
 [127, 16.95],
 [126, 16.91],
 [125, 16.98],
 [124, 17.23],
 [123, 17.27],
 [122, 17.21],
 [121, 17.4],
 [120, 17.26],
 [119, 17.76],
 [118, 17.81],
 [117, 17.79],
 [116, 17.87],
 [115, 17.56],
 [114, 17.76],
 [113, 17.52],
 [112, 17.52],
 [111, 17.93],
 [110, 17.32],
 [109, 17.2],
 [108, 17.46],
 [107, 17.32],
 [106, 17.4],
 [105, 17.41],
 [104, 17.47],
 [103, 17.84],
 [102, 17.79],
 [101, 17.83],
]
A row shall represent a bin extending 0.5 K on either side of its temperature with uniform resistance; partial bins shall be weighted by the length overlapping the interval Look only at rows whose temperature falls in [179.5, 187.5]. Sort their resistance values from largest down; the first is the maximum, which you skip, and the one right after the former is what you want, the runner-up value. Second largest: 16.93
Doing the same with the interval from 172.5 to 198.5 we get 17.05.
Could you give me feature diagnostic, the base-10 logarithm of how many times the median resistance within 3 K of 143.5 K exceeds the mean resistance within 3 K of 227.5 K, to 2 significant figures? -0.016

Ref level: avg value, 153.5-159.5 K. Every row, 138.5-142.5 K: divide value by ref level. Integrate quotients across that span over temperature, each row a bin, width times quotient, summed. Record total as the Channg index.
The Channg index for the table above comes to 4.36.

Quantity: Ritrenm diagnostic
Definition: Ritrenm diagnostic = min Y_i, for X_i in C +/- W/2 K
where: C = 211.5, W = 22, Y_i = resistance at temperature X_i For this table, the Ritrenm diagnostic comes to 16.36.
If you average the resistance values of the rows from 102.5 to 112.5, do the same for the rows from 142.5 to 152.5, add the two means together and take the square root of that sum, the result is 5.84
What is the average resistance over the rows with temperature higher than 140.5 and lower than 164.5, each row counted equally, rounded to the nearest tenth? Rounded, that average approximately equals 15.8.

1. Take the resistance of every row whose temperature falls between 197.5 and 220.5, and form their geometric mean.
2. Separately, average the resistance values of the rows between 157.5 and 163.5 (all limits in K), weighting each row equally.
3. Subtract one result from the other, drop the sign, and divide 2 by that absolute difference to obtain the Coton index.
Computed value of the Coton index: 0.8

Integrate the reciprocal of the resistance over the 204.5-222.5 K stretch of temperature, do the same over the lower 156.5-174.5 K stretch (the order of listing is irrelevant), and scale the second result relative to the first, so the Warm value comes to 1.07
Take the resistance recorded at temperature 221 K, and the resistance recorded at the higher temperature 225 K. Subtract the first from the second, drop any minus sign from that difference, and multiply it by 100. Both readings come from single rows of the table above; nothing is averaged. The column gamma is 24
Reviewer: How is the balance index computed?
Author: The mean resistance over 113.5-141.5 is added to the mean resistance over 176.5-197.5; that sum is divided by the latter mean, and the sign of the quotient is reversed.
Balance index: -2.020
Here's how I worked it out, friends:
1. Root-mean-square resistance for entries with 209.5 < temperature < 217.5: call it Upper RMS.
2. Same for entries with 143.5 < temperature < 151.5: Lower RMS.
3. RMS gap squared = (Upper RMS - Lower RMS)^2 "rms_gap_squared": 0.0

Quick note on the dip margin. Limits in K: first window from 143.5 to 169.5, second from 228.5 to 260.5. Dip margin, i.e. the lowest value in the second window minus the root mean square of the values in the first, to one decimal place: 1.3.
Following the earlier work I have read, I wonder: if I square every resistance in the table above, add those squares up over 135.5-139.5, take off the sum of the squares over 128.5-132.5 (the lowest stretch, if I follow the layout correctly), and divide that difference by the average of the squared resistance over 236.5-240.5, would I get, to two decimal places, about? -0.12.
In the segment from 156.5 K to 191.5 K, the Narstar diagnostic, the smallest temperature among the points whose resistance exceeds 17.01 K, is 172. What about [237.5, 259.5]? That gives 238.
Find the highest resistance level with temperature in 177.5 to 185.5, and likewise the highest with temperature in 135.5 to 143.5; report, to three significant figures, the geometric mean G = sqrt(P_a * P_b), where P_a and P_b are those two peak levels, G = 16.9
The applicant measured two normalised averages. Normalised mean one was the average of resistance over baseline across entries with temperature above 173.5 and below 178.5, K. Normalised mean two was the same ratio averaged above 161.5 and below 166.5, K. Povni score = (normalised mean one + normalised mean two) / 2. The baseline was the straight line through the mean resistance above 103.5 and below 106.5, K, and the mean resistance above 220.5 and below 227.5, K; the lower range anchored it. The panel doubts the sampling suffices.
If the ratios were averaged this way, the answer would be 0.921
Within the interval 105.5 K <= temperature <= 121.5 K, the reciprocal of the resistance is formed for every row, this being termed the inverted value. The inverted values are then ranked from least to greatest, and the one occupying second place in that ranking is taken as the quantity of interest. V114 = 0.0560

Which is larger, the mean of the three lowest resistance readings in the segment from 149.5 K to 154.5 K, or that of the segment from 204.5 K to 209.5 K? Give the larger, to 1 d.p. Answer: 16.4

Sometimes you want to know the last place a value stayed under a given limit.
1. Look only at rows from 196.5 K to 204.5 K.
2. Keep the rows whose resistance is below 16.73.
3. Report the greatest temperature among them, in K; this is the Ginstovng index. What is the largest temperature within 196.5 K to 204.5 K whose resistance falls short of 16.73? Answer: 204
